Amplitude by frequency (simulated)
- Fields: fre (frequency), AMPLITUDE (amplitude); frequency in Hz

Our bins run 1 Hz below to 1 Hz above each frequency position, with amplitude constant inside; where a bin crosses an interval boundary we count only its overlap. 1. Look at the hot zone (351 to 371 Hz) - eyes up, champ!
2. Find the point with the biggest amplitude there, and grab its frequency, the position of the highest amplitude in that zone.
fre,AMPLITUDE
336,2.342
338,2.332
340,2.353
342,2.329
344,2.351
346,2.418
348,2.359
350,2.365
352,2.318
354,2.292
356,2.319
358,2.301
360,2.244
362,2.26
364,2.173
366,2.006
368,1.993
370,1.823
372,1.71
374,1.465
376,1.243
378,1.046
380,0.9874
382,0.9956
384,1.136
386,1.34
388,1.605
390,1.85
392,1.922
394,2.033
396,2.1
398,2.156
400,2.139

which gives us 356 Hz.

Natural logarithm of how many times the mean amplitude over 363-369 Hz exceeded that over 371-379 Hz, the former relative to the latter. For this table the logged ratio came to 0.41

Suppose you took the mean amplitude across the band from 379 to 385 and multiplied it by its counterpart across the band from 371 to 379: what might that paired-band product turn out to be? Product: 1.4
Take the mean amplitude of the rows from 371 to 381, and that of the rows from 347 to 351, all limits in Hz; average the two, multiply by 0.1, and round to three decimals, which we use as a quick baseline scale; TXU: 0.183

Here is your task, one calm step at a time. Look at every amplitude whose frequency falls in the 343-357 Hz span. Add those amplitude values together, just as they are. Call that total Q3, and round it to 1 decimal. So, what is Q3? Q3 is 16.4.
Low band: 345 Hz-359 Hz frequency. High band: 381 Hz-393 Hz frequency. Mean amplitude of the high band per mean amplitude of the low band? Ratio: 0.6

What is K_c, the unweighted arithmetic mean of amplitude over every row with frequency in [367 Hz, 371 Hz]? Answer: 1.9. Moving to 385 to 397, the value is 1.8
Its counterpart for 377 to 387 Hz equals 1.1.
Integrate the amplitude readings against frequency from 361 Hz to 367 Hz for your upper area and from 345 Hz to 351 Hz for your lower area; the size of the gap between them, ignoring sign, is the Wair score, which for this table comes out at 1.4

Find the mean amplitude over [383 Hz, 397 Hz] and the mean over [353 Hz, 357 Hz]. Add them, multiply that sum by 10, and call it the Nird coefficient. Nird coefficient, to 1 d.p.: 40.2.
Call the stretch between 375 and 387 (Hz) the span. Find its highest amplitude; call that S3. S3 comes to 1.34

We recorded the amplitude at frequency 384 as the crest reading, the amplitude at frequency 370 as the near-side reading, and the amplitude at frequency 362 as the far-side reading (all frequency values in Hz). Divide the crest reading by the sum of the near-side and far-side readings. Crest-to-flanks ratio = 0.3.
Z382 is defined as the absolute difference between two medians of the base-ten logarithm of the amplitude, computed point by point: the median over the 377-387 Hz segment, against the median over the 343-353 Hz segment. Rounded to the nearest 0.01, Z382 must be 0.35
